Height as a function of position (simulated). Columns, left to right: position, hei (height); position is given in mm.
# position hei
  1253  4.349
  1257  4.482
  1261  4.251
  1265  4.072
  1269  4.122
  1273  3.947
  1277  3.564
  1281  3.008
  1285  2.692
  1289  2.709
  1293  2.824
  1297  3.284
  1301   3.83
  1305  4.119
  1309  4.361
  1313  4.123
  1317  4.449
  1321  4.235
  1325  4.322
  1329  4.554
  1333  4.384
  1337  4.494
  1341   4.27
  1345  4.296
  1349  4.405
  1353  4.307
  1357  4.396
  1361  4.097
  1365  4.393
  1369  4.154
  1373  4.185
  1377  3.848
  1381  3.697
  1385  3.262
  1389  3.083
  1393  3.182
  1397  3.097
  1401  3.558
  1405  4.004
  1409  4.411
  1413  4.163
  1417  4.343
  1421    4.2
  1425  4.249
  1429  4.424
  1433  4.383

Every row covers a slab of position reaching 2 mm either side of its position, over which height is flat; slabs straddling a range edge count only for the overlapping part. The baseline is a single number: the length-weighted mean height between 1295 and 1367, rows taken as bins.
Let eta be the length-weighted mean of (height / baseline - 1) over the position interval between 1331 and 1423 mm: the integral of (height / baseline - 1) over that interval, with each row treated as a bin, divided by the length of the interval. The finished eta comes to -0.054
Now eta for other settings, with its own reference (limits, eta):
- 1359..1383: -0.042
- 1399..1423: -0.030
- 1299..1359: 0.015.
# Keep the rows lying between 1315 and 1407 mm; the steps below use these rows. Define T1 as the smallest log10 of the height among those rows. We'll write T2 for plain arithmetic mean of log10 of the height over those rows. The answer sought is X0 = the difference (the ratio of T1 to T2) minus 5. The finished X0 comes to -4.19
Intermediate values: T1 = 0.49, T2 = 0.60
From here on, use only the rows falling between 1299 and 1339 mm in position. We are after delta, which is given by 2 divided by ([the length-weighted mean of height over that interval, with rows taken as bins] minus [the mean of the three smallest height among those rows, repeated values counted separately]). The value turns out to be 8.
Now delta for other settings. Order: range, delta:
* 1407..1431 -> 21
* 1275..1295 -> 9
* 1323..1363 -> 15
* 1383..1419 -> 4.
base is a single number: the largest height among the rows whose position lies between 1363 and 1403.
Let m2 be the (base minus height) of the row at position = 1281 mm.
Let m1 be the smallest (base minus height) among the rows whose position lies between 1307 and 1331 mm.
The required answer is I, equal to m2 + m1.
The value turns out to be 1.22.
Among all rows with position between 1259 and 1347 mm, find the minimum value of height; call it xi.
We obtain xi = 2.692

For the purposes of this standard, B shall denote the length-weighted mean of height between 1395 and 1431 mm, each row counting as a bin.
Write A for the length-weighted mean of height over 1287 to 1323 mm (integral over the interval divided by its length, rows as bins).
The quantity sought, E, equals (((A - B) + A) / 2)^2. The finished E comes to 3.0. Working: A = 3.77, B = 4.0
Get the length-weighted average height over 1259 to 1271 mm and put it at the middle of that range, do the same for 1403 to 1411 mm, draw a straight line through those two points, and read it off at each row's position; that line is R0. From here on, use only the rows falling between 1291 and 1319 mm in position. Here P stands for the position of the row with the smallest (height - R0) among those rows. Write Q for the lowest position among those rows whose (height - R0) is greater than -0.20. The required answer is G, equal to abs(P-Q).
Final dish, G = 12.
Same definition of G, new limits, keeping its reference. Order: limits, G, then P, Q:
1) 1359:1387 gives 24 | 1385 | 1361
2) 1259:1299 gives 24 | 1285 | 1261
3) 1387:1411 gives 20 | 1389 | 1409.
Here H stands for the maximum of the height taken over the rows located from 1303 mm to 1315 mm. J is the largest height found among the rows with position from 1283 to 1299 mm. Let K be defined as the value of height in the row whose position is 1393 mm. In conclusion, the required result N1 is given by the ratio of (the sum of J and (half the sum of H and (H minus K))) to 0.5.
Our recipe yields 12.1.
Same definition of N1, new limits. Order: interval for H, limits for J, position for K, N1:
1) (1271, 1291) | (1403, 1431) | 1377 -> 12.9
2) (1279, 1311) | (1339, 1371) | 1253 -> 13.2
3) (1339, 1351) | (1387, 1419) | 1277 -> 14.1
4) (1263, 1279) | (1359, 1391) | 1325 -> 12.7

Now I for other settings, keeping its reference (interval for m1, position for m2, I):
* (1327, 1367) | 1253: -0.12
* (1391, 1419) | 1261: 0.12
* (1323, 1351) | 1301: 0.40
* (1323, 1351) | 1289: 1.52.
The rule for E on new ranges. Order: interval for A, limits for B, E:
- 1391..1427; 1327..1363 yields 3.0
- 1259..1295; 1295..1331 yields 1.9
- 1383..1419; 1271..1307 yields 4.1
